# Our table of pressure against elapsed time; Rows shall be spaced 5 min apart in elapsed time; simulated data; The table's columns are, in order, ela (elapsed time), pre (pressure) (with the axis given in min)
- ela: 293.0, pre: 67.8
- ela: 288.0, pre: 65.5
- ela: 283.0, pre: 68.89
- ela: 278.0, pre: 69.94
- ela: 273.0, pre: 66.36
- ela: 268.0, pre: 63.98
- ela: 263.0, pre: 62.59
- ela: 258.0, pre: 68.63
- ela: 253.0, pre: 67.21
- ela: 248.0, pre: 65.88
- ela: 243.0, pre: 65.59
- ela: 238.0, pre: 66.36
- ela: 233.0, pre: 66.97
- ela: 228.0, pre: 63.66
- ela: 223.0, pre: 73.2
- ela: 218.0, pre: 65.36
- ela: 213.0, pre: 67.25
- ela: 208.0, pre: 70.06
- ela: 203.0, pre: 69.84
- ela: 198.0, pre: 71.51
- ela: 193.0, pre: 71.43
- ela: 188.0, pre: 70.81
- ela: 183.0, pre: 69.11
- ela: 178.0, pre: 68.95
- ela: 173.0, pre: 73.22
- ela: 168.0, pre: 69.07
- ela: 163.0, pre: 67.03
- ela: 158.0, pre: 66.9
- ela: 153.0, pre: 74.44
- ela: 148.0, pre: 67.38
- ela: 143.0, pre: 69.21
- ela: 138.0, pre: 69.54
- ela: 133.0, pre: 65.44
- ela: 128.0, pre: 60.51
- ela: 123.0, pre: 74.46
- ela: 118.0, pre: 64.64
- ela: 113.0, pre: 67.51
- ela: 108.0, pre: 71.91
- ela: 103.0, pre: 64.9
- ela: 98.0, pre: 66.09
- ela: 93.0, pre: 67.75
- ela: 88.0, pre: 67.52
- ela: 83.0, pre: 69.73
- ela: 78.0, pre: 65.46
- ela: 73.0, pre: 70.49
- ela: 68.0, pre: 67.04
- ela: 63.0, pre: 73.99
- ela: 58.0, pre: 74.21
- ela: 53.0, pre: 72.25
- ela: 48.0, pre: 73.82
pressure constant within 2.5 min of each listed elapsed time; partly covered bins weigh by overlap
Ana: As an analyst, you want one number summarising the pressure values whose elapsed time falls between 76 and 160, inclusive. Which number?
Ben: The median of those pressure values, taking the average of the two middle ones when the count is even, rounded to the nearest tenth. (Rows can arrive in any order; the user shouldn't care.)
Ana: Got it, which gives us 67.5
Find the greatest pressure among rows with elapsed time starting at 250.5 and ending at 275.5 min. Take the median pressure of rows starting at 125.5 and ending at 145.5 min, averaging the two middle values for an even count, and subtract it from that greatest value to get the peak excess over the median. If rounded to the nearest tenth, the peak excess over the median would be 1.3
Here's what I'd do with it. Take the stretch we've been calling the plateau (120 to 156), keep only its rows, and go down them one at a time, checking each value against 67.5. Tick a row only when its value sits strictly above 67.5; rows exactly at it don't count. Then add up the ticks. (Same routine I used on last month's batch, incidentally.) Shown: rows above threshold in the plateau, 4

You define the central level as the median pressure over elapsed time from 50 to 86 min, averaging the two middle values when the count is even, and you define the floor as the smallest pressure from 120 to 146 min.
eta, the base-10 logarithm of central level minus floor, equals 1.0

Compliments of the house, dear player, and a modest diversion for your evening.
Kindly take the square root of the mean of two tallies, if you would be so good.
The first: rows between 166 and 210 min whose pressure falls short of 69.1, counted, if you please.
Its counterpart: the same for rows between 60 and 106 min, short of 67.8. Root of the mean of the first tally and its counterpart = 2.00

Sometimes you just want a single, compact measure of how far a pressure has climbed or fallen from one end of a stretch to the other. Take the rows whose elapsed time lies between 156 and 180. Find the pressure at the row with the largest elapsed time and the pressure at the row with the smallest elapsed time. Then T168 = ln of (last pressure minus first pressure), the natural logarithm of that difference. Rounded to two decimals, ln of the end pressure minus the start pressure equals 0.72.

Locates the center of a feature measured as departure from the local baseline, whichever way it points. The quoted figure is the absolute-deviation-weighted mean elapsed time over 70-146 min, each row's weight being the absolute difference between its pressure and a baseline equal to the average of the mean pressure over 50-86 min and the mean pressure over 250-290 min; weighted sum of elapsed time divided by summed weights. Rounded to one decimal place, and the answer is 111.9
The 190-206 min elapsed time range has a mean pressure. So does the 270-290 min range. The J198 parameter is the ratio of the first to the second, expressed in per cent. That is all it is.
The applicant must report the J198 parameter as 105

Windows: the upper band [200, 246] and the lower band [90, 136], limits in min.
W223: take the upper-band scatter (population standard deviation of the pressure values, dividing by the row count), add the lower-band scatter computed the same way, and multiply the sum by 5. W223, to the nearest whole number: 33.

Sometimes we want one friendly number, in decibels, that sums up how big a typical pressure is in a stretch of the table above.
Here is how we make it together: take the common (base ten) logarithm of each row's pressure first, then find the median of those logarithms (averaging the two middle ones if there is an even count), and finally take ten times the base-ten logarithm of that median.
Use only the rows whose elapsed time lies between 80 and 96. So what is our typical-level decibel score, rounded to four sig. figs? 2.627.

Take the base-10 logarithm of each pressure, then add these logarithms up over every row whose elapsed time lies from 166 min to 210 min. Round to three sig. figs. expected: 16.6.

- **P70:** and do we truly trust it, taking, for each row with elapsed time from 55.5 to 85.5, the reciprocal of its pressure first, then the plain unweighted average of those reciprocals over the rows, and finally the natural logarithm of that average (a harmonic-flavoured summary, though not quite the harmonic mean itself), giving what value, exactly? -4.25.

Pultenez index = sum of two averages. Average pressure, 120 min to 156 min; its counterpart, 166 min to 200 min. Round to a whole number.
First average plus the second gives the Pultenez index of 139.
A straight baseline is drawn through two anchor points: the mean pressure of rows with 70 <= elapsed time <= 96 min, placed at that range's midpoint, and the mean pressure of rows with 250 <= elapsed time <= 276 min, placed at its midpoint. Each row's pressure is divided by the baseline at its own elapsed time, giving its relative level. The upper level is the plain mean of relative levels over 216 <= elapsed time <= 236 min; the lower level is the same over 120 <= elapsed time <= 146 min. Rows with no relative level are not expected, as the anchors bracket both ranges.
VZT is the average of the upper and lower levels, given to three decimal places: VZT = 1.010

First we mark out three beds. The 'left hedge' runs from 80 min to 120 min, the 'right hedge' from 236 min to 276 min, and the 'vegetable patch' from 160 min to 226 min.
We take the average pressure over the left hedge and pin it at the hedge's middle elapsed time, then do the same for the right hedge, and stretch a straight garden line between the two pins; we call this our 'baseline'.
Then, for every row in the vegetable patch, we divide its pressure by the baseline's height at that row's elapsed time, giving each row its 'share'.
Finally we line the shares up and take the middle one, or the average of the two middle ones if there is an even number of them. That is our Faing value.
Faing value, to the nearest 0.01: 1.05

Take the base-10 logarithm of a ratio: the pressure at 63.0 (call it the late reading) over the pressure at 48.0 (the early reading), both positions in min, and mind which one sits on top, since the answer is 0.001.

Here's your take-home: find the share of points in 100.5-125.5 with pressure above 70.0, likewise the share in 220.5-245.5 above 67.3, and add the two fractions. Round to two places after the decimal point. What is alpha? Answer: 0.60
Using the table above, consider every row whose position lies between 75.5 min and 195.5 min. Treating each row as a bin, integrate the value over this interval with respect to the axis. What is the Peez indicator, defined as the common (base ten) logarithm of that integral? 3.9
